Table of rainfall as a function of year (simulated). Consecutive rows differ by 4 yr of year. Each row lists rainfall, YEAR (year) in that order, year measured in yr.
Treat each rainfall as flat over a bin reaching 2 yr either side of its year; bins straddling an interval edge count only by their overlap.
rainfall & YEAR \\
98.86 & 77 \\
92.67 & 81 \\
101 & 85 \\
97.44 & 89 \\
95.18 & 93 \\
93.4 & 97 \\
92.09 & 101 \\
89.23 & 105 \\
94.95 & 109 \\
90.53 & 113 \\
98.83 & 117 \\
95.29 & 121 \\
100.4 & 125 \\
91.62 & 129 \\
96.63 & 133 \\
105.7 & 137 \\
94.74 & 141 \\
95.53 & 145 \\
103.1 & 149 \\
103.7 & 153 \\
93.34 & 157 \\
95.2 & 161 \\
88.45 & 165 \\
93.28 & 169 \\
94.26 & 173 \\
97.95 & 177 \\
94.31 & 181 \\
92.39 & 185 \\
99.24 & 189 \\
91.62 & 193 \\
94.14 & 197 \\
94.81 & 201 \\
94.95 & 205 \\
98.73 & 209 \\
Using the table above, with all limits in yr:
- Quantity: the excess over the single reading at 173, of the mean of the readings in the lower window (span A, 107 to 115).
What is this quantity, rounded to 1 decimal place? -1.5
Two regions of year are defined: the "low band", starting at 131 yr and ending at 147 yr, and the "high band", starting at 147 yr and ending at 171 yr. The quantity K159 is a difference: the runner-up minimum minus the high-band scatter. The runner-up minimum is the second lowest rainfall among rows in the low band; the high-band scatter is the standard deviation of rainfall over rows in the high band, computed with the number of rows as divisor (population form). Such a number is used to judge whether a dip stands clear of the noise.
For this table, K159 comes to 90.0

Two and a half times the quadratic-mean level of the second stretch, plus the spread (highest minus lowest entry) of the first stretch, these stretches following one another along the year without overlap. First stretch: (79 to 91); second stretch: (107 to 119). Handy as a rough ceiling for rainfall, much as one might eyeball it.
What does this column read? 245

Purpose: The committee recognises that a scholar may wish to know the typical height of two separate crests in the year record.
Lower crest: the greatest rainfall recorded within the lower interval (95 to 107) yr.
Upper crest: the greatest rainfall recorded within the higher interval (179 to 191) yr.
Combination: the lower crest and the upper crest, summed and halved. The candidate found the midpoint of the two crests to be 96.3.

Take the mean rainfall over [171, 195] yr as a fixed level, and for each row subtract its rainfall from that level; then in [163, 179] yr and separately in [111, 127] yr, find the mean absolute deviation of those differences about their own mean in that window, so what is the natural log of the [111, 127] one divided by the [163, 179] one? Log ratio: 0.2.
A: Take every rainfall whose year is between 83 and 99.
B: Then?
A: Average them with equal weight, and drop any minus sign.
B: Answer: 96.8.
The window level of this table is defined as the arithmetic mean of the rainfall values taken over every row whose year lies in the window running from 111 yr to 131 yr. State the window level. 95.3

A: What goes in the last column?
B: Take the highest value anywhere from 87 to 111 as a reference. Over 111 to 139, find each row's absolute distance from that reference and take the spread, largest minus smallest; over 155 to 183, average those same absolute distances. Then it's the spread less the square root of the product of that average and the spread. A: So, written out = 2.16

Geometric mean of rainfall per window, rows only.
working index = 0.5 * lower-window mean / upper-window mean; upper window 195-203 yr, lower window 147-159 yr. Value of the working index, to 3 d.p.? 0.529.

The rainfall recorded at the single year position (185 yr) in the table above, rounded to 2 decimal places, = 92.39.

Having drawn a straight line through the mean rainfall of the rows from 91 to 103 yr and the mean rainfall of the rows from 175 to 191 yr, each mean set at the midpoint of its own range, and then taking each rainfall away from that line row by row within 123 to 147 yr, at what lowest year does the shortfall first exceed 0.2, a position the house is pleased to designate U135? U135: 129 yr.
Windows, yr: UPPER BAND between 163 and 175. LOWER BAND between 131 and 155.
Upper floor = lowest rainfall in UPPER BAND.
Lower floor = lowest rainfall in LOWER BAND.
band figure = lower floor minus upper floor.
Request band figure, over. 6.3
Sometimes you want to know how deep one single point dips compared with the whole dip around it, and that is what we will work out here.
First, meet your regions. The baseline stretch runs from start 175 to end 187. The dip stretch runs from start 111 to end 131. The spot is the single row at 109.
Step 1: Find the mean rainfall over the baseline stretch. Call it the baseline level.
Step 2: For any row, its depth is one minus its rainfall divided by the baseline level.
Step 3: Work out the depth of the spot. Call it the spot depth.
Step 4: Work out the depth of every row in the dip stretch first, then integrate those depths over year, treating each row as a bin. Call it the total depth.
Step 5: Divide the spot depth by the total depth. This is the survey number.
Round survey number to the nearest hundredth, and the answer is 0.01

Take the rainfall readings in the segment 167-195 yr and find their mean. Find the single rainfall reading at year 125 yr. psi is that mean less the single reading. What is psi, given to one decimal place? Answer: -5.7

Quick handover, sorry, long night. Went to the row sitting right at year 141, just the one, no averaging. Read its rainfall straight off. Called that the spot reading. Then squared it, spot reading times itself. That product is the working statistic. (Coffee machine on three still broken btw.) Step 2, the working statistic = 8976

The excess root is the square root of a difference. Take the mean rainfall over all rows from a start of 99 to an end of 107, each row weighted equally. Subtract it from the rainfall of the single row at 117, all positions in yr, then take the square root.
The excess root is 2.9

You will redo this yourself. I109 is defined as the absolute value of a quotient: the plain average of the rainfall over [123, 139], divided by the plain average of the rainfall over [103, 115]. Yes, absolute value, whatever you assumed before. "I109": 1.08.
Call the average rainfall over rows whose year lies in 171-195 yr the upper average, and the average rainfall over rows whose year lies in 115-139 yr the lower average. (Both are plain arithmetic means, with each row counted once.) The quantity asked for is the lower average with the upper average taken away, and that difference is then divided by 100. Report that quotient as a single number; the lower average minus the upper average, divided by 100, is 0.03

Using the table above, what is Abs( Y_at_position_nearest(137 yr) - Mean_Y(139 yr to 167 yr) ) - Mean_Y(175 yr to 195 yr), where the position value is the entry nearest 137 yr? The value -85.7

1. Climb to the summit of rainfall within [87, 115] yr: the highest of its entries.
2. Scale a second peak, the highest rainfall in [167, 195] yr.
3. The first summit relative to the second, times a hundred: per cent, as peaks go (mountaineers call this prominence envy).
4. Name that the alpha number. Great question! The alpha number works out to 98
